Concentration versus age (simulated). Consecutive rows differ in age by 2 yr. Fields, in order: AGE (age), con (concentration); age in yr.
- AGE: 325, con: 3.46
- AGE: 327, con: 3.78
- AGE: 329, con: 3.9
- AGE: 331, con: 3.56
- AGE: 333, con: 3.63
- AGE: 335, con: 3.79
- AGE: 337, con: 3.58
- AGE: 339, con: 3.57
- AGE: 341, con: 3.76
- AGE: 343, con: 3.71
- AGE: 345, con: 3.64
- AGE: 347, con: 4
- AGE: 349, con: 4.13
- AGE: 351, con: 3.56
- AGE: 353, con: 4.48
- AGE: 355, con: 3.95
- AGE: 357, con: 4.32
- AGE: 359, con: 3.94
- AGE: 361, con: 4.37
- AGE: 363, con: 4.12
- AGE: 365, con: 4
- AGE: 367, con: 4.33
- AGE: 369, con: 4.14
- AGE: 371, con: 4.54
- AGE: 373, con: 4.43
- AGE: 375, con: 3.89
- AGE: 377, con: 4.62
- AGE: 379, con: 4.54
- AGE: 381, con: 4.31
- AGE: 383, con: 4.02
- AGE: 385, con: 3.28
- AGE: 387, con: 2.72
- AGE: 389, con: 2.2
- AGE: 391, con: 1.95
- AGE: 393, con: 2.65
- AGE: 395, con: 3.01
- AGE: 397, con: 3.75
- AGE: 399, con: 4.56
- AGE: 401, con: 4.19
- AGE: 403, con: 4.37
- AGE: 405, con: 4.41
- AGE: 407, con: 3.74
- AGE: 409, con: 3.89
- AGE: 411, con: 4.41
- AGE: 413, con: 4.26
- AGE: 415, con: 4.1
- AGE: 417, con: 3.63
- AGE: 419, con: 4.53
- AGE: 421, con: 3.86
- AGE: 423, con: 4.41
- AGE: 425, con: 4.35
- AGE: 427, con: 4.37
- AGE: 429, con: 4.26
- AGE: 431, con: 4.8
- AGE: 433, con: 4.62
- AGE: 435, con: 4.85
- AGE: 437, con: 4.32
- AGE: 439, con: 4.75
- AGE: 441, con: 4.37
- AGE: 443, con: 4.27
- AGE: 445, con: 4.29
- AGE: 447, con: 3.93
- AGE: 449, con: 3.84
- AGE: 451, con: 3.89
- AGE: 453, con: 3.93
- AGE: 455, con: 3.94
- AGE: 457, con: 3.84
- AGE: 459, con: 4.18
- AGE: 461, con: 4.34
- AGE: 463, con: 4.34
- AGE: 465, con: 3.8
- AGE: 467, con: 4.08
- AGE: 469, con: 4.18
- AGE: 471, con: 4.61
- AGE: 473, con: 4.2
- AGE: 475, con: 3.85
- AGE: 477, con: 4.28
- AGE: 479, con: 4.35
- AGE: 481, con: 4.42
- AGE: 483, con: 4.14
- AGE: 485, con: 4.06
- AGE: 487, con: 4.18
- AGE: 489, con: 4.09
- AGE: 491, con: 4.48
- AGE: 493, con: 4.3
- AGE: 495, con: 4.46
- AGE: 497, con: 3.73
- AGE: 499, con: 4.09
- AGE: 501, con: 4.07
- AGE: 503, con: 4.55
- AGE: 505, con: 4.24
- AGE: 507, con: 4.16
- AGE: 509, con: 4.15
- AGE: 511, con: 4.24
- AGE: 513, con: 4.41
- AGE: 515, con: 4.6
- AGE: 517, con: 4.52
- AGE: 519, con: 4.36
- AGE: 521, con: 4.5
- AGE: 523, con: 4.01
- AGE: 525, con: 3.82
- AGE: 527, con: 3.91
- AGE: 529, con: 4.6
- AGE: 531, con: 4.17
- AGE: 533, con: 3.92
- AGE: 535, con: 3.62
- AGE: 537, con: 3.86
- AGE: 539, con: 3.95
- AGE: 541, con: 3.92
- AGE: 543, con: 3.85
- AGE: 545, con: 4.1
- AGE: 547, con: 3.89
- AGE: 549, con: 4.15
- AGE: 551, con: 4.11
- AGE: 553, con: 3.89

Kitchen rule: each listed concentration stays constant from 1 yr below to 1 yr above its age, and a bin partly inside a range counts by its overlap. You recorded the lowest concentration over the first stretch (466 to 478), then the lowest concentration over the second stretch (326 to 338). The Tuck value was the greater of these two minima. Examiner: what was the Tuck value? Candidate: 3.85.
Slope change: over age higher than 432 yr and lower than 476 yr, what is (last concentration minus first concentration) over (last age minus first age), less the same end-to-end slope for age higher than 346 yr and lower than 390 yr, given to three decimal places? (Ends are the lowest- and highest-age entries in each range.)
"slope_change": 0.025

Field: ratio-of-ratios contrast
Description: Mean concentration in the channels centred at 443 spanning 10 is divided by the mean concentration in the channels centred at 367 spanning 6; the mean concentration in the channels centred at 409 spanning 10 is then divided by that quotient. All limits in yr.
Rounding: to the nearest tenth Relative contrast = 4.0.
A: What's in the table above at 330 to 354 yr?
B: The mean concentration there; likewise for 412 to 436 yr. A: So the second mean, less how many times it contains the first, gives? 3.19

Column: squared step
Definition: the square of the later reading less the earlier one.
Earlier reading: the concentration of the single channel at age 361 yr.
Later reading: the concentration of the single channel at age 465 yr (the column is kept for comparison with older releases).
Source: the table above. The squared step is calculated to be 0.32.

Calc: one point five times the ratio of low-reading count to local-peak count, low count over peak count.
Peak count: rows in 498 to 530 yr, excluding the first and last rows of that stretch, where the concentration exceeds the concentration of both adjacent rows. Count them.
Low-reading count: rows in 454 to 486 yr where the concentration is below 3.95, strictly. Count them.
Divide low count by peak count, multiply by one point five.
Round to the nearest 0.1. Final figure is 2.0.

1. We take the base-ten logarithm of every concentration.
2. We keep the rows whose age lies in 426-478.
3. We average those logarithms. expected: 0.63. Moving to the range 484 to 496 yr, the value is 0.63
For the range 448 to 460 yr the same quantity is 0.59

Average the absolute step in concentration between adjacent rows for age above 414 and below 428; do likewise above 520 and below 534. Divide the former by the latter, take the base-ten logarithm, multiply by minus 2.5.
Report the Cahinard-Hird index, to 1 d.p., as -0.2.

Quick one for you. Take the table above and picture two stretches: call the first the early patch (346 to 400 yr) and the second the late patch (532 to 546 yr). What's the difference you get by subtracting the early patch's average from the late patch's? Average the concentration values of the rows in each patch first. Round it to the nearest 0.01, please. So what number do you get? 0.04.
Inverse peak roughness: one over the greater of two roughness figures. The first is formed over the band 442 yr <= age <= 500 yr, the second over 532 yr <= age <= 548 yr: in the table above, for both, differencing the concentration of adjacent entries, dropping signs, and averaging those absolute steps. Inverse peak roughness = 4.5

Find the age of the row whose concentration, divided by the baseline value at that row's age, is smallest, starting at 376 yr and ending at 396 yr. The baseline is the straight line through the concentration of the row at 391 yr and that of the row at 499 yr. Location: 391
